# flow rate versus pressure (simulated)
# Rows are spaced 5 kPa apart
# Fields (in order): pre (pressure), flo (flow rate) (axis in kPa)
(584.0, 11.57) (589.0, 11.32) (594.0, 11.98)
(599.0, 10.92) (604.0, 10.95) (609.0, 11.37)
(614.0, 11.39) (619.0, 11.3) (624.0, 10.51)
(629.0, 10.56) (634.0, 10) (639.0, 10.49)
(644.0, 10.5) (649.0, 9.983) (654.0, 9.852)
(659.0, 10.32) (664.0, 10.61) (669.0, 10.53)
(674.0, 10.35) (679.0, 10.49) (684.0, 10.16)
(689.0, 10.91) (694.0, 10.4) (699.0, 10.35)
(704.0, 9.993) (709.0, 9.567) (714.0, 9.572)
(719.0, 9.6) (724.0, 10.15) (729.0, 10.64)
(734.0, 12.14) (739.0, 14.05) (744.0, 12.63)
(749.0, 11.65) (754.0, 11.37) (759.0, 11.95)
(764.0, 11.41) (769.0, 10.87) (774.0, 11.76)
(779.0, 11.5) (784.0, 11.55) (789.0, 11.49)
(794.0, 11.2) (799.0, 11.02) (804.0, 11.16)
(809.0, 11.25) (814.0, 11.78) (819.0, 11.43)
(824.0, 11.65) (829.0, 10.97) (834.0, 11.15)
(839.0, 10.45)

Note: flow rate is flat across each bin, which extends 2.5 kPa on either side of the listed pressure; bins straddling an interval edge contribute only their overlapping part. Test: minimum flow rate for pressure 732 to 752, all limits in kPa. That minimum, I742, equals 11.65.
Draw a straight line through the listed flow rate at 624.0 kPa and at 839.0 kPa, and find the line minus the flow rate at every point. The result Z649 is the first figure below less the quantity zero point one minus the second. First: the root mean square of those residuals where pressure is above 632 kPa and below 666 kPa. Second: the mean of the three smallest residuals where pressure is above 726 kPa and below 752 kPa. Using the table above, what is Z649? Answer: -2.2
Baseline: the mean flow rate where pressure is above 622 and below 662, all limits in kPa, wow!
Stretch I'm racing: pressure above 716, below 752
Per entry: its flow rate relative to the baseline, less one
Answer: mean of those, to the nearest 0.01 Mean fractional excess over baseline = 0.12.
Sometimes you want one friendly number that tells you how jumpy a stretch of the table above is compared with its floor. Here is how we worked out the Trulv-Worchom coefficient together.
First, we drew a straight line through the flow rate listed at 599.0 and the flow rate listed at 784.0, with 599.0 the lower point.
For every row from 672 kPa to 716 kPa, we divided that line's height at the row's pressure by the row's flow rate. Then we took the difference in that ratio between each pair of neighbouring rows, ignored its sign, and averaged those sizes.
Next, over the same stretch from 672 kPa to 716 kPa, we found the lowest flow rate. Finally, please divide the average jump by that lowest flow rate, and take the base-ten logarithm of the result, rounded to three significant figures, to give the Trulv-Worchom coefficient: -2.44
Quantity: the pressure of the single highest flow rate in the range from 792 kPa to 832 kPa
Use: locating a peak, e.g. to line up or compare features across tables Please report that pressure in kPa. 814.0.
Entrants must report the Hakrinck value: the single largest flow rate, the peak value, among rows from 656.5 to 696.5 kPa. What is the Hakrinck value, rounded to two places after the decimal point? 10.91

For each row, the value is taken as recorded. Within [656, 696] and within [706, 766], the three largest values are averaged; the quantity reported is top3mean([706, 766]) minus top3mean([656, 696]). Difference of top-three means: 2.3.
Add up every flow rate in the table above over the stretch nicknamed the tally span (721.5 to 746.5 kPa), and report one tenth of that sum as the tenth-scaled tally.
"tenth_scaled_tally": 6.0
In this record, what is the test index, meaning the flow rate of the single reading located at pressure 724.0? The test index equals 10.15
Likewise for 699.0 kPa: 10.35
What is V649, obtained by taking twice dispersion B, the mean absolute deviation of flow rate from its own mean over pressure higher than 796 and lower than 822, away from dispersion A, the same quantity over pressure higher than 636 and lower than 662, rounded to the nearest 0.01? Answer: -0.19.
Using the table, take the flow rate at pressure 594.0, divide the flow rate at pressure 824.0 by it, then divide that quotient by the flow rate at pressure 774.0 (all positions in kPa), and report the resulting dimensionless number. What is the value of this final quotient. 0.083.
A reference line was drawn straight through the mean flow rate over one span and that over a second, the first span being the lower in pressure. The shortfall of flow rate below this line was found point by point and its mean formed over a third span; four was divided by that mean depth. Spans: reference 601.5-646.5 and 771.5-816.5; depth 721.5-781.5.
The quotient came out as -9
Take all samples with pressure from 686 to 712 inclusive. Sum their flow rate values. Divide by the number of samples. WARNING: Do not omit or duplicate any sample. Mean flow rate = 10.2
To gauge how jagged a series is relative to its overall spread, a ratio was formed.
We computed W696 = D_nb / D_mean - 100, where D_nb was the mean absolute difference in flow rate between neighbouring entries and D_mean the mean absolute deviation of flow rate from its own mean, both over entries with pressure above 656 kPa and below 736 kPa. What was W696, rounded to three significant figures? -99.0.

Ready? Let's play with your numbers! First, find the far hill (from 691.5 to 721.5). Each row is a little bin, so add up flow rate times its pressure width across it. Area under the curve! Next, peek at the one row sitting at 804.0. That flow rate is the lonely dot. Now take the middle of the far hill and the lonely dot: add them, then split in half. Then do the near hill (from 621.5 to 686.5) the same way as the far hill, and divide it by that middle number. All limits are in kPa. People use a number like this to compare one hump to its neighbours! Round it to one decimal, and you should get 4.4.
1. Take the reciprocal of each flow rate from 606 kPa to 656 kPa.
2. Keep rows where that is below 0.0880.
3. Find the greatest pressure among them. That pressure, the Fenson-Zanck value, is 614.0 kPa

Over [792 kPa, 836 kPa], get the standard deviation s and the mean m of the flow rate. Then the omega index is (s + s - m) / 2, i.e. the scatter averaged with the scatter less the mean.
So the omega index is -5.4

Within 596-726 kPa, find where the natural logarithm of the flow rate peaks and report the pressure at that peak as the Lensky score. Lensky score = 614.0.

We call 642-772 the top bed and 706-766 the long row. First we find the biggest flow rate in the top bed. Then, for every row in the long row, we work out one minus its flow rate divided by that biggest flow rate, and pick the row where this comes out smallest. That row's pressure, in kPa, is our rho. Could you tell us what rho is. 739.0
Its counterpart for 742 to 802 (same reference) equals 744.0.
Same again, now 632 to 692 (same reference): 689.0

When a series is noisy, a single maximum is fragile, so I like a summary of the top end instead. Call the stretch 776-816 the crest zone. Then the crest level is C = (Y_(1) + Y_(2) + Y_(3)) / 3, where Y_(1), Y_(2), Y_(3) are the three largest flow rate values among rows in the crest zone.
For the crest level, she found 11.6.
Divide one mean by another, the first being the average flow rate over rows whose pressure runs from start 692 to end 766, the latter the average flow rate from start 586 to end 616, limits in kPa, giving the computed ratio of 0.974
